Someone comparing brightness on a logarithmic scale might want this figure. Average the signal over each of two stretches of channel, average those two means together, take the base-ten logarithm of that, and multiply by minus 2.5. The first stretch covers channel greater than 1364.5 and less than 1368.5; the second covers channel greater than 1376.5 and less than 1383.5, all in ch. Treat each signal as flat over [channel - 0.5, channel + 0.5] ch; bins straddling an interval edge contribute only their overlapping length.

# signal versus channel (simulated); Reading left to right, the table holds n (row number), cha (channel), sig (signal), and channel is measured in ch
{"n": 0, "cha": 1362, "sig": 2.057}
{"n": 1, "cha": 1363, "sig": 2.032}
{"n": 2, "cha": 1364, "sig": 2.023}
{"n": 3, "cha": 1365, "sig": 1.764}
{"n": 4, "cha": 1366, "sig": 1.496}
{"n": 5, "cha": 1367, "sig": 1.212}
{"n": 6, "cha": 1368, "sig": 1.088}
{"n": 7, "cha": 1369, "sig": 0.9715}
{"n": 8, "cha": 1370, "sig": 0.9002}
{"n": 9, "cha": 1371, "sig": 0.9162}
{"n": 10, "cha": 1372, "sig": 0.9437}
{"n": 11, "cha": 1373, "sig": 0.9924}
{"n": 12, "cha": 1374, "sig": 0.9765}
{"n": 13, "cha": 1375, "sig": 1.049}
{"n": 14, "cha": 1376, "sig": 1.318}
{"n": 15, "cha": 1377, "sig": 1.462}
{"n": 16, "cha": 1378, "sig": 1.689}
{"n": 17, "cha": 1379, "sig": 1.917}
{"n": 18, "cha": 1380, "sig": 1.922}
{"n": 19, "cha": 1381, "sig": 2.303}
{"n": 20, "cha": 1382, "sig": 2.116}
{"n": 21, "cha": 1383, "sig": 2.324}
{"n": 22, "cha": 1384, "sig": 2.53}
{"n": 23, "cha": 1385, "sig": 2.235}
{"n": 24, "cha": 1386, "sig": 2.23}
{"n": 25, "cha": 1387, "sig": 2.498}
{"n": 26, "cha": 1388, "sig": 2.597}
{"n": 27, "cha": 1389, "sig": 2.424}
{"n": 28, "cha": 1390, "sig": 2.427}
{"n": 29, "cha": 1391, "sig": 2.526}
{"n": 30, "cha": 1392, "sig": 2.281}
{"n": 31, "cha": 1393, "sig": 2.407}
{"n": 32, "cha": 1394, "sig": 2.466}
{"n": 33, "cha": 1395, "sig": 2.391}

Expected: -0.56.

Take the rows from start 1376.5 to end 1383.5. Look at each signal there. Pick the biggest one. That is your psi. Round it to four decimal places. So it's 2.3240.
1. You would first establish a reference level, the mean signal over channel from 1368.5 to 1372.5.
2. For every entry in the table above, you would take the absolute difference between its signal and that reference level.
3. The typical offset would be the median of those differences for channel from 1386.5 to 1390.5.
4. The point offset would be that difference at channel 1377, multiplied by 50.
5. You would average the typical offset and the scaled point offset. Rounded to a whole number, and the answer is 14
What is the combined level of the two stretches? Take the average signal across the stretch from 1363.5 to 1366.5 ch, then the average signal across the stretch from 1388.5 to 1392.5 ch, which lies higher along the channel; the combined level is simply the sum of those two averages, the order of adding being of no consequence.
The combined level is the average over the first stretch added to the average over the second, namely 4.18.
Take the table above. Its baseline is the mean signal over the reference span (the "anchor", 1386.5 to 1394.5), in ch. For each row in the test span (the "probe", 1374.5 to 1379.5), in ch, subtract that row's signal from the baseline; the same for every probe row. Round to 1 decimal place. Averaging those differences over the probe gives 1.0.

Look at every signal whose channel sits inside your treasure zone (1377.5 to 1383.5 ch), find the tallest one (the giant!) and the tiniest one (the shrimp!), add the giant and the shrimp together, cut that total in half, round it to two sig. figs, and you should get 2.0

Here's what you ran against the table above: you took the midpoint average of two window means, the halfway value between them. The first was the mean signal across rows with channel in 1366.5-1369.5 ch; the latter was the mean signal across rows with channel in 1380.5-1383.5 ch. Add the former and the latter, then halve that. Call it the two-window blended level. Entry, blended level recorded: 1.67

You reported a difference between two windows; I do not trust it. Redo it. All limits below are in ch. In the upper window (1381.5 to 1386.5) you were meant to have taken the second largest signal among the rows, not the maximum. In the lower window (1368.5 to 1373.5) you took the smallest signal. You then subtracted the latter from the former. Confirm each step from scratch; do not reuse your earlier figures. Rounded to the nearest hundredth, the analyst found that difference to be 1.42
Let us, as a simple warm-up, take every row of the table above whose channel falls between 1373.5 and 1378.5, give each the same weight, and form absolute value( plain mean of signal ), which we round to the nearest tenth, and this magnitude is 1.3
